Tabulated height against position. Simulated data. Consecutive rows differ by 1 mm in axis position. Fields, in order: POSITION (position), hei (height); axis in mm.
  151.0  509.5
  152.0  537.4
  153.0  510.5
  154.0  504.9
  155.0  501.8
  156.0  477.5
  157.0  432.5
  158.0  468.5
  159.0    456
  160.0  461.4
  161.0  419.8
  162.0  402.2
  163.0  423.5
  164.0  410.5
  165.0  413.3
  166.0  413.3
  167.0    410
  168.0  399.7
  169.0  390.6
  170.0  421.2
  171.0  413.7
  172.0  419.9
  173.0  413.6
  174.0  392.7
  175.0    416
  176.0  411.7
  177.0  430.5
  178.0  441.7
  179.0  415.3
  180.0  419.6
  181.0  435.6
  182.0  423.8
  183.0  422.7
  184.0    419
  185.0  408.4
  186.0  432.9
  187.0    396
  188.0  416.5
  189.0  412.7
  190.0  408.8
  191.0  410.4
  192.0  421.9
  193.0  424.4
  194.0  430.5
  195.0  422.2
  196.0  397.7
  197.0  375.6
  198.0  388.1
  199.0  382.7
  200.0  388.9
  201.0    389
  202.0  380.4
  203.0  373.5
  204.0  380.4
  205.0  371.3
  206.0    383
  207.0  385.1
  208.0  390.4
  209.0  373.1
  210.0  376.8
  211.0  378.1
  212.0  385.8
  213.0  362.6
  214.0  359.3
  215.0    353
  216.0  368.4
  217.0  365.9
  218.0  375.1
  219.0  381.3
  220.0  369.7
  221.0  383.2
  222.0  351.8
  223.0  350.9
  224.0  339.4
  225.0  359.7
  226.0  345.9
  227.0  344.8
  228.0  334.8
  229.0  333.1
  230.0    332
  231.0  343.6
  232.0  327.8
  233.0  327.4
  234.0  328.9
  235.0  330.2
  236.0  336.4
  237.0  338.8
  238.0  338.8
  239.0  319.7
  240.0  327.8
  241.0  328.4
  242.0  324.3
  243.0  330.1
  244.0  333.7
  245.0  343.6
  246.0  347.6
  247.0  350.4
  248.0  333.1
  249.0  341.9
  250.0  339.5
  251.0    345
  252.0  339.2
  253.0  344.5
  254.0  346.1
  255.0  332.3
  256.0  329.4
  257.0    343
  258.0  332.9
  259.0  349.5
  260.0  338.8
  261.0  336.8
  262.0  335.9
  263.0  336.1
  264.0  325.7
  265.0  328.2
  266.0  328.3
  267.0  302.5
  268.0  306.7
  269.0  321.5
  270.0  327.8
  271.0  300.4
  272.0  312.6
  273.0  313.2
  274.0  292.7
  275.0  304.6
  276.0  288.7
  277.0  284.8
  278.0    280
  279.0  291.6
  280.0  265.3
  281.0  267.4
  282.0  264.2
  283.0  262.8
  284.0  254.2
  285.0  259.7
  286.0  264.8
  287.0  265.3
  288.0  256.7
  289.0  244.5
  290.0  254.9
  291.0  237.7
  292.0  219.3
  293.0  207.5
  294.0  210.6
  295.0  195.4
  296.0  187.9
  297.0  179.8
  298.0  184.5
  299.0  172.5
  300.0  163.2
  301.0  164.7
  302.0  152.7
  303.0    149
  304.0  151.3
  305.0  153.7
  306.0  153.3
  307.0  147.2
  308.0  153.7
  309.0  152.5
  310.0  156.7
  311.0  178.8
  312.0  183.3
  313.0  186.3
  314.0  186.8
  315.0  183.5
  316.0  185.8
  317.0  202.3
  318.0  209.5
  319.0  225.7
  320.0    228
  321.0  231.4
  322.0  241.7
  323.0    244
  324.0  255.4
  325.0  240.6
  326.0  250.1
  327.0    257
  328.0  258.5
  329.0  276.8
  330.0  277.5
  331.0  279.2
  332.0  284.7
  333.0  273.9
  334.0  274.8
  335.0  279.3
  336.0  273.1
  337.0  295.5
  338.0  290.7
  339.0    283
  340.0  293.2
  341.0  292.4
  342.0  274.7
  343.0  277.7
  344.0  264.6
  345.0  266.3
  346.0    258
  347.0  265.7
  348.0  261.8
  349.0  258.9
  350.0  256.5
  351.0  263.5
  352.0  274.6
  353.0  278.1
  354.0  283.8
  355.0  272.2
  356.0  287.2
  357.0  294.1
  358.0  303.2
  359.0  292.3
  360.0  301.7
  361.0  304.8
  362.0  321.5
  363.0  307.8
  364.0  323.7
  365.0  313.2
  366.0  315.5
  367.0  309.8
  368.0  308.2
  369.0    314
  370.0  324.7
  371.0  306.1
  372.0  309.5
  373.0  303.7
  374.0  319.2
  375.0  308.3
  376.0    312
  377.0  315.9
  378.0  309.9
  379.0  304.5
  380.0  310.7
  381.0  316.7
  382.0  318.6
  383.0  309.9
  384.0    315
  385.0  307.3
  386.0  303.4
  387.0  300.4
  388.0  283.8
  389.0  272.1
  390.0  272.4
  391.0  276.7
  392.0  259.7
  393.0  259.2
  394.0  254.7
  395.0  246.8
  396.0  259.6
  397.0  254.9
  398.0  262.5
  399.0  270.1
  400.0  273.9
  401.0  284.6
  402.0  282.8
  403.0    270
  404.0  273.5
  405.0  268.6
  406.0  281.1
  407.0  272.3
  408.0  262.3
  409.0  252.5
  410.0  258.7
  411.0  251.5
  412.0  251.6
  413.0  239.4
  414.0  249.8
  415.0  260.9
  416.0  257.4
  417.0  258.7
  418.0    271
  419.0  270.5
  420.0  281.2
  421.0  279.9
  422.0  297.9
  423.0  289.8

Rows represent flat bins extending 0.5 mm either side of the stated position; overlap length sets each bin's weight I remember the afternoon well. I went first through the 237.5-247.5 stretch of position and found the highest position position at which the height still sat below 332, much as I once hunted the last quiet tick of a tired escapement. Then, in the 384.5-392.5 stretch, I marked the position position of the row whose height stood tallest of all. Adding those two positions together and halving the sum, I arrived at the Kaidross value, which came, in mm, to 314.0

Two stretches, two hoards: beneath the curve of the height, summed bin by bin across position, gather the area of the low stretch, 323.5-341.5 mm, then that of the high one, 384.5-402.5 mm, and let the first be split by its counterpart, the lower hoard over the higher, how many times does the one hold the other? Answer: 1.00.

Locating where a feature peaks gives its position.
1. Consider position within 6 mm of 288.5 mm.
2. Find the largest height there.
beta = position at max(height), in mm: 287.0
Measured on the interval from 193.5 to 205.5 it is 194.0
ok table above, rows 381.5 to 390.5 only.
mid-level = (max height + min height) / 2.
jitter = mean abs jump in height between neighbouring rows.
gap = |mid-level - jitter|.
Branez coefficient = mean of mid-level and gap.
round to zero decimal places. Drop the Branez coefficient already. 292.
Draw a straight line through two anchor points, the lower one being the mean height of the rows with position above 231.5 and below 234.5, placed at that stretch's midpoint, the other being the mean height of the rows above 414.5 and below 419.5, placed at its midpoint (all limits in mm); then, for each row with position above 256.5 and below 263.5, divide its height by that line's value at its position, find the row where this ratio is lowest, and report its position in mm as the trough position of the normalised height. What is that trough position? 258.0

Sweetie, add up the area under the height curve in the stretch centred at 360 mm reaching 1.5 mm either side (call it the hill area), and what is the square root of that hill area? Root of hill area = 30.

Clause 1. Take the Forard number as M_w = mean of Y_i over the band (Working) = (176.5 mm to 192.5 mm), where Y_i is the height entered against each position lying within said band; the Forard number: 420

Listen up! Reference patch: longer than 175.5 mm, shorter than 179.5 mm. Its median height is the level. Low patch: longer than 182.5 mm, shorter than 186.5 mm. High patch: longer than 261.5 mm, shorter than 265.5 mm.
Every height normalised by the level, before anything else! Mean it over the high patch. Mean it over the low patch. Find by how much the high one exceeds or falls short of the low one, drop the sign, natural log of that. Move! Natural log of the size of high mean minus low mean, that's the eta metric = -1.6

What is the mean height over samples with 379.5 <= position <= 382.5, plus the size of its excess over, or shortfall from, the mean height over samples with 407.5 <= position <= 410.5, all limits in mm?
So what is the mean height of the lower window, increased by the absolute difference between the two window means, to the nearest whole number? 373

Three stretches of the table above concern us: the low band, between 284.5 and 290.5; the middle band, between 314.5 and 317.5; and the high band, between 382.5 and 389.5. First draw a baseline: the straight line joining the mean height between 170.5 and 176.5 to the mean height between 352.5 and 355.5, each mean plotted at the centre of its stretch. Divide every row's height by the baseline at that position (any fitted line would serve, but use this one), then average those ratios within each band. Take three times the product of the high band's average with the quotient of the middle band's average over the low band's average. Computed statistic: 2.78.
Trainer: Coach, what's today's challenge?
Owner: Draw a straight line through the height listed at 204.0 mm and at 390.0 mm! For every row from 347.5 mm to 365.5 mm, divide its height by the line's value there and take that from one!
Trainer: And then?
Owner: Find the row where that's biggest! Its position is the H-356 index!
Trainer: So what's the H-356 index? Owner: 350.0 mm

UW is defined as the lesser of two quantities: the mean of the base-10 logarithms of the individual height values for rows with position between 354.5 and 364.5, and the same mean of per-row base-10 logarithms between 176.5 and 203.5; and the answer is 2.48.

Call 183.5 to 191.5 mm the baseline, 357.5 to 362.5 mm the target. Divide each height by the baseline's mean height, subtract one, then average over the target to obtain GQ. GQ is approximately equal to -0.26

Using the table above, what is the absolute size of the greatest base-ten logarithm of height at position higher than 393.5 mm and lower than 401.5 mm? 2.45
